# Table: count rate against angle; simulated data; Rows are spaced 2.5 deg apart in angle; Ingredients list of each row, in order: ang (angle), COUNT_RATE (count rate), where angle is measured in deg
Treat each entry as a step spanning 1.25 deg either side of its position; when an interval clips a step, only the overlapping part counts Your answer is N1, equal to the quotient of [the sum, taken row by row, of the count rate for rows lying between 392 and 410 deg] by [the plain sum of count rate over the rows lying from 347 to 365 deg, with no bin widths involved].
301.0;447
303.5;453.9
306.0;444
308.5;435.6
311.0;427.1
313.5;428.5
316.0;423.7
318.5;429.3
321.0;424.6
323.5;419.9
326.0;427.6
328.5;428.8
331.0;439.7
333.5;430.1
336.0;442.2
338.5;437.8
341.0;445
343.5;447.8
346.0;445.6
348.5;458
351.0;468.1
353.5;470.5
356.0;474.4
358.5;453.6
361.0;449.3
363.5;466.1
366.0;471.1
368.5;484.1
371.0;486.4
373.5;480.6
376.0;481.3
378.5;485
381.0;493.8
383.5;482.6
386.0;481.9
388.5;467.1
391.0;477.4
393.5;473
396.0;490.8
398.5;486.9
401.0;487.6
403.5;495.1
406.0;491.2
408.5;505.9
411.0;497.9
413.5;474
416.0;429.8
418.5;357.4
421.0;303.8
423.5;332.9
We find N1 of 1.06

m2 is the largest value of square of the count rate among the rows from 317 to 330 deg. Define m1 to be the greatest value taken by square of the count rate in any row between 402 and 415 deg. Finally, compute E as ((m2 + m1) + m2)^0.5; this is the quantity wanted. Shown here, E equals 790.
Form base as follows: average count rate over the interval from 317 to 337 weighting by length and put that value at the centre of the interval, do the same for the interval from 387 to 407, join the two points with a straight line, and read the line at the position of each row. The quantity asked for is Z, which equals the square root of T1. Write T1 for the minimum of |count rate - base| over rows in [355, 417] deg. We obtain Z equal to 0.71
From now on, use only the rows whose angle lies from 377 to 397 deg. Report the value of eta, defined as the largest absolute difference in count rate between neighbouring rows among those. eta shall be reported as 17.8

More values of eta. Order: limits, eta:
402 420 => 72.4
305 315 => 8.5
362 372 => 13.0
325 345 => 12.1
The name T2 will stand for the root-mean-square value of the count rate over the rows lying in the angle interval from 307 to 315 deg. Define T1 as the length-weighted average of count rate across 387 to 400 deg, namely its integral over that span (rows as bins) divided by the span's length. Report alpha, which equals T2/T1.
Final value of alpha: 0.90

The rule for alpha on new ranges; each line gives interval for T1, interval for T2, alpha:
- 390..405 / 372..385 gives 1.00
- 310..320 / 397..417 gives 1.13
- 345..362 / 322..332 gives 0.93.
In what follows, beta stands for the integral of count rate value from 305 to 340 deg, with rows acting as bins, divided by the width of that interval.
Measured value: 431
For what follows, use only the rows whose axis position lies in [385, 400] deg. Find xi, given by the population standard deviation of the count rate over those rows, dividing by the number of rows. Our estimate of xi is 8.0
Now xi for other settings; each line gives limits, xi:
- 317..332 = 6.0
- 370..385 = 4.4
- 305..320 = 6.7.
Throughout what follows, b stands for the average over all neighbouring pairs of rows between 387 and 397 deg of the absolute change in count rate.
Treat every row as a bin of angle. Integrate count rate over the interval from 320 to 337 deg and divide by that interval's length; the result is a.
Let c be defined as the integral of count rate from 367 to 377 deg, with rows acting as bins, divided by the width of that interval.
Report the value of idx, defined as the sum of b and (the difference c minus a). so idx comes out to 63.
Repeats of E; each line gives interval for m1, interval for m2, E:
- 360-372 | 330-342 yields 795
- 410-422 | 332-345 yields 806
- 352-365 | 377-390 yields 844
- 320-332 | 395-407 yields 827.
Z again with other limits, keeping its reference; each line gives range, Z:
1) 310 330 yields 0.93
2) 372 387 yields 2.60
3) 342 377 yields 0.71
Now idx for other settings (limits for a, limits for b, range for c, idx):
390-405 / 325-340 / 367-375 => 6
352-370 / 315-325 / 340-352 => -10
